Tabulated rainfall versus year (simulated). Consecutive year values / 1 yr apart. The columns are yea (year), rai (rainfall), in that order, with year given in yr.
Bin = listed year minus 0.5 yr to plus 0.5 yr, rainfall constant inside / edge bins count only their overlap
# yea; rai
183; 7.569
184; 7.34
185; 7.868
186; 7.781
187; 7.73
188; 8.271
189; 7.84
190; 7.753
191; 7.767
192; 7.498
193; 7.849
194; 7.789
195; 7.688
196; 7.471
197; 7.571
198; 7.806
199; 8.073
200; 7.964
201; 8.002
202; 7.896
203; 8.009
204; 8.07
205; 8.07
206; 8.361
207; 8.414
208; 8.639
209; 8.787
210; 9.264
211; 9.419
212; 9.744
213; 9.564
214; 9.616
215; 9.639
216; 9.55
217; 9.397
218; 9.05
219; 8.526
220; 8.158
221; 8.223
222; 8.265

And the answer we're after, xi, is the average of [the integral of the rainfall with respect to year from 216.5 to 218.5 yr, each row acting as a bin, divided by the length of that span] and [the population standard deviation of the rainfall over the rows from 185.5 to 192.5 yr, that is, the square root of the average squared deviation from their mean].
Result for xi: 4.72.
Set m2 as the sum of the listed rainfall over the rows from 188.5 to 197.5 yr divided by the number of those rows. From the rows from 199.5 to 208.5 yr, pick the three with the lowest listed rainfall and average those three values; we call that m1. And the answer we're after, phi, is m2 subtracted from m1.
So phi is 0.3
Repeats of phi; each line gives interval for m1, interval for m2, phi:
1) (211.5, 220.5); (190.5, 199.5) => 0.9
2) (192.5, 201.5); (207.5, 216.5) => -1.8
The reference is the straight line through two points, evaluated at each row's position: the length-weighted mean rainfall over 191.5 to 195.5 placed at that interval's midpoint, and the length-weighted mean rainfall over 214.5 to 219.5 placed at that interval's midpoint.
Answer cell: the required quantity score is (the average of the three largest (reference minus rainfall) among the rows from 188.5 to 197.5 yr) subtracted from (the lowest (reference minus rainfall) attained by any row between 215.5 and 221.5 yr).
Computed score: -0.7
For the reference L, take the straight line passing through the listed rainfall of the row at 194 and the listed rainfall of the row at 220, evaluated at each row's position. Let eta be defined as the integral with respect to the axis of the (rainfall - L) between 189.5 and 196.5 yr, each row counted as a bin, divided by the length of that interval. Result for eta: -0.1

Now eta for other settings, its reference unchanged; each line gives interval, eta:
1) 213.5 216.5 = 1.5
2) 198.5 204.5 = 0.1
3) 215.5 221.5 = 0.7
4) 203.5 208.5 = 0.4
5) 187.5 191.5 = 0.2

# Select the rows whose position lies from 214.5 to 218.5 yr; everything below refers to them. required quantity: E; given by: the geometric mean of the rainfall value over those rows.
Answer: 9.4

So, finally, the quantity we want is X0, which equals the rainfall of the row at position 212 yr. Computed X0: 9.744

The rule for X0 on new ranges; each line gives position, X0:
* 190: 7.753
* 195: 7.688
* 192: 7.498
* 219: 8.526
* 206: 8.361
